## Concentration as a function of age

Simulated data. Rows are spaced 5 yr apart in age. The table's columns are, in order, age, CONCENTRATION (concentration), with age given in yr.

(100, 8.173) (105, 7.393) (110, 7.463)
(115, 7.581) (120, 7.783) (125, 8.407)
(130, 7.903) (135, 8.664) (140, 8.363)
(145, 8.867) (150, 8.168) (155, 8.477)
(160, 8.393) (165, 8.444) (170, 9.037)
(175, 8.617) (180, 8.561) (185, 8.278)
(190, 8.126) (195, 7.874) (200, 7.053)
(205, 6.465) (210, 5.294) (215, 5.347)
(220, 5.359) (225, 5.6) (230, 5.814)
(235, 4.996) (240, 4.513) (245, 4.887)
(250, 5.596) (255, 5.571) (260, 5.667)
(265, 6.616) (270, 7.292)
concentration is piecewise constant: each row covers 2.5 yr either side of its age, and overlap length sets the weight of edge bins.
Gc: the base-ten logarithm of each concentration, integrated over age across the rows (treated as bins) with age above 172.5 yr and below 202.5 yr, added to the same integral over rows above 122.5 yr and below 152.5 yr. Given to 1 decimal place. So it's 54.9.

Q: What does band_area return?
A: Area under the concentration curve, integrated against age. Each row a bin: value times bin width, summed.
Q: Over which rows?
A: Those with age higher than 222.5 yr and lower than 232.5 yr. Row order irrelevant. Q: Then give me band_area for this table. 57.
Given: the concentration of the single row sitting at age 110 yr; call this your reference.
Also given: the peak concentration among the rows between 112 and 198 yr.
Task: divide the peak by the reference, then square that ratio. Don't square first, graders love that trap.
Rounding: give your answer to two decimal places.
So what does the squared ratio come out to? 1.47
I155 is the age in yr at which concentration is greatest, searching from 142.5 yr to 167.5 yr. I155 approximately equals 145 yr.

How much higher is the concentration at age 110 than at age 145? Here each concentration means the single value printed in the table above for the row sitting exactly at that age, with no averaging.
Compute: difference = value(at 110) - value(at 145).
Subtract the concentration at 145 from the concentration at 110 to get -1.4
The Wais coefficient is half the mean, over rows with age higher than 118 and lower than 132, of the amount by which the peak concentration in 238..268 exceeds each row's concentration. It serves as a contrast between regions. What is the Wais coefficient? -0.71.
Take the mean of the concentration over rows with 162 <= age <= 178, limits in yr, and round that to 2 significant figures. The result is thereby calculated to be 8.7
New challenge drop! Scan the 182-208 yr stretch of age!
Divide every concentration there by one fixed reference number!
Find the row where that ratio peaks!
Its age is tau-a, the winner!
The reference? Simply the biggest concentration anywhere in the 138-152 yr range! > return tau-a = 185 yr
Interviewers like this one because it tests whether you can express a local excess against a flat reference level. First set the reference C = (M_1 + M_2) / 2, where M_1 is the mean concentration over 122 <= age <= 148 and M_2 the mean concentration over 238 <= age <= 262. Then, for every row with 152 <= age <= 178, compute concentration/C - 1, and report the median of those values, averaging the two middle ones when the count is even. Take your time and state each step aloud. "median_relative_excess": 0.24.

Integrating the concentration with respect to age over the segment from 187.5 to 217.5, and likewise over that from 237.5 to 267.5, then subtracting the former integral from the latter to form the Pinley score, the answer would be -37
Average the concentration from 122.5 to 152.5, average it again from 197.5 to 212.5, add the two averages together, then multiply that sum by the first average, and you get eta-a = 123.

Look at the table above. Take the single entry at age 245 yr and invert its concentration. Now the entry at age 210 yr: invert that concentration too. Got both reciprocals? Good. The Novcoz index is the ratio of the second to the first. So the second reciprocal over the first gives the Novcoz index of 0.92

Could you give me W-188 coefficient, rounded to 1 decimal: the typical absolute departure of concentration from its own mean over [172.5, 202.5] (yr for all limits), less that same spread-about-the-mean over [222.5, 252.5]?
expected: 0.0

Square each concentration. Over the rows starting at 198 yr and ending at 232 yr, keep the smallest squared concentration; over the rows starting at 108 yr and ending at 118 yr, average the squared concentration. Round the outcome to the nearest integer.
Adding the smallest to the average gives 85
